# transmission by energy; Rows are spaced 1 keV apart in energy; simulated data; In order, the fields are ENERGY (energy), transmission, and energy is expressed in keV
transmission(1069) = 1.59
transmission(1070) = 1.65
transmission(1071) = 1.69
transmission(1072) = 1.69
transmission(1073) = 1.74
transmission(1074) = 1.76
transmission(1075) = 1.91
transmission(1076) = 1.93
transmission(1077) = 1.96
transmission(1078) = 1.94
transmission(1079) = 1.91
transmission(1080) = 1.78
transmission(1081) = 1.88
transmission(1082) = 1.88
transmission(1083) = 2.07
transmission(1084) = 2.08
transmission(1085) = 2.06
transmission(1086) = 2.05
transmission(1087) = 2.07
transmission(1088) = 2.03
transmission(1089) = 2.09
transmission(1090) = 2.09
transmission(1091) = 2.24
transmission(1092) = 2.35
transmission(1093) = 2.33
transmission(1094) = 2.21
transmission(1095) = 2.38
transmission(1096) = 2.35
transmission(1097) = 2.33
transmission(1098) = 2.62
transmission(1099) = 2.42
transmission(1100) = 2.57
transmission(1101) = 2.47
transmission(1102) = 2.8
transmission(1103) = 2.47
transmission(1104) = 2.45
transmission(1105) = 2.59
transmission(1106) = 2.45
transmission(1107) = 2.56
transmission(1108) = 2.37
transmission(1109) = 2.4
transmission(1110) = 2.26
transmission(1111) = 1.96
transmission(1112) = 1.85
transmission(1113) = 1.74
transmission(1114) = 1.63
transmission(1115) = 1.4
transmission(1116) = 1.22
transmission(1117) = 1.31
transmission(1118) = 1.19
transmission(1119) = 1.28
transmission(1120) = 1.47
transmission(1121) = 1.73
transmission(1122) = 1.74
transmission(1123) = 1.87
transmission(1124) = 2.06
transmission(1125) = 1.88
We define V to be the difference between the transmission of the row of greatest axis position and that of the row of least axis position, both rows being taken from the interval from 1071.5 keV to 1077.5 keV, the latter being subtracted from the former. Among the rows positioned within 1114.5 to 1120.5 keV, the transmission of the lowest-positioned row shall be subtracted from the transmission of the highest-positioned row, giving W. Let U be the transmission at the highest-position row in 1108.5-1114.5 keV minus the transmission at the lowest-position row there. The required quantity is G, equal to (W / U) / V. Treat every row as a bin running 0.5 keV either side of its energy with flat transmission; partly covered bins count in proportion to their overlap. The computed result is 0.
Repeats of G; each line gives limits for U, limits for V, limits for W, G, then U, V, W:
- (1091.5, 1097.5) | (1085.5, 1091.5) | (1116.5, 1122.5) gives -113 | -0.02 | 0.190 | 0.43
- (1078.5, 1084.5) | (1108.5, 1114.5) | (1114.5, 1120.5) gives -1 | 0.17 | -0.770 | 0.07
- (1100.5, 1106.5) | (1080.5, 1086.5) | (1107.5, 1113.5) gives 185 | -0.02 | 0.170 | -0.63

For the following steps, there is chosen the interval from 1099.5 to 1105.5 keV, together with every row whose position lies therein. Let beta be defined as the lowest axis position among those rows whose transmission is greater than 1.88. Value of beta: 1100 keV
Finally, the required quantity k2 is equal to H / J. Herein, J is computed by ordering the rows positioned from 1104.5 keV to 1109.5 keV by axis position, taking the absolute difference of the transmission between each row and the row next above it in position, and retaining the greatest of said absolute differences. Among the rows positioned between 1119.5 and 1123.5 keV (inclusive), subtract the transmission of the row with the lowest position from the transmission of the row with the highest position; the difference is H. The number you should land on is 2.1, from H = 0.40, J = 0.19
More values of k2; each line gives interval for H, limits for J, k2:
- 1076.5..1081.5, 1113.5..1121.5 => -0.3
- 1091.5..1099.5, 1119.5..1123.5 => 0.3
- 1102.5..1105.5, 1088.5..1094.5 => 0.8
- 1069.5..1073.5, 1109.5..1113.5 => 0.3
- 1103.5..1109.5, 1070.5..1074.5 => -1.0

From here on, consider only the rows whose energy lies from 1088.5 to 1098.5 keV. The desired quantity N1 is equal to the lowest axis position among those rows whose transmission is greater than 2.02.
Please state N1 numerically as 1089 keV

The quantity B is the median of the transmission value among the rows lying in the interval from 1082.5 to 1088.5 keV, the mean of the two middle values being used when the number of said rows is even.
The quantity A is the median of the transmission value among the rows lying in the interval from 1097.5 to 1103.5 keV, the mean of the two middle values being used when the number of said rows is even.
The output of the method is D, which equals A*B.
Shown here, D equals 5.20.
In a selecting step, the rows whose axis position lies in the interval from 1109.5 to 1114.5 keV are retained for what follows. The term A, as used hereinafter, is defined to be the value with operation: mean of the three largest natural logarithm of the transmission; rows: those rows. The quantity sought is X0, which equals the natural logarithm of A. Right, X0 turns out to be -0.36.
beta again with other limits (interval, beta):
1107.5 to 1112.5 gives 1108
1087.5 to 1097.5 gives 1088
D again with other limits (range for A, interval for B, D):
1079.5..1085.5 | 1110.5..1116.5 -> 3.32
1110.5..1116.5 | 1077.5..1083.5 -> 3.19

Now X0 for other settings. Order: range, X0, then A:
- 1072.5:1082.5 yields -0.41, 0.66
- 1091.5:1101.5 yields -0.06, 0.94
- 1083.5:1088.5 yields -0.32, 0.73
